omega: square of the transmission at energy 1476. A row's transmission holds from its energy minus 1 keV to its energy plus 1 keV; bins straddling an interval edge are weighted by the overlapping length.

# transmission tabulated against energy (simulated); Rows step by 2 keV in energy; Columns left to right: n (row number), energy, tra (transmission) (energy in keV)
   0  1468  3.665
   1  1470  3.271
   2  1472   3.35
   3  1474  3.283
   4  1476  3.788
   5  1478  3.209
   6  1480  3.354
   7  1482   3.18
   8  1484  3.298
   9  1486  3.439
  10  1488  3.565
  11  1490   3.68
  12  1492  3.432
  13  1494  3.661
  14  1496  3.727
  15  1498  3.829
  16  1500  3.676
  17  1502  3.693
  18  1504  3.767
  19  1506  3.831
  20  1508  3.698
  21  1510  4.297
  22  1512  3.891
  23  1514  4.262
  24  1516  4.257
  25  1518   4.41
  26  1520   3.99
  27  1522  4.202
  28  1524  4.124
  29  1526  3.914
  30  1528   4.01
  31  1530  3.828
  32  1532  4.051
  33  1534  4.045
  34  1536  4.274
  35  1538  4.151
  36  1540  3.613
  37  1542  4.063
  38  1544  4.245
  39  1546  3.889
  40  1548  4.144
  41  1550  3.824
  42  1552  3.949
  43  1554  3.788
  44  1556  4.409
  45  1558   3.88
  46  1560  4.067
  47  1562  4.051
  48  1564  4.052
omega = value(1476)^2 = 14.3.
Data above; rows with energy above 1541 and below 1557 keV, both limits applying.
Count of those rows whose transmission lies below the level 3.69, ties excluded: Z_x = 0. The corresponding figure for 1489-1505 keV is 4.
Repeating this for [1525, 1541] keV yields 1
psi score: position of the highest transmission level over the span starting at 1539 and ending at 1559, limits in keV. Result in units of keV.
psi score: 1556 keV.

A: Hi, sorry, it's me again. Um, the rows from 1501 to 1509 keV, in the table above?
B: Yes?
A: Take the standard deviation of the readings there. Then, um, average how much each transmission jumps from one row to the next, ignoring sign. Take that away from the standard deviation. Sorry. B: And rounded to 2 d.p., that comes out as -0.03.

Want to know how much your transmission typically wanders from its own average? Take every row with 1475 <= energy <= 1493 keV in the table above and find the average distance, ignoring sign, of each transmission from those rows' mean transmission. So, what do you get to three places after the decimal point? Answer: 0.160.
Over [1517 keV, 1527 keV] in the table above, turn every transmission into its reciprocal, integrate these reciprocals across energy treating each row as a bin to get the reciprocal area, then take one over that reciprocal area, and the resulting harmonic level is 0.412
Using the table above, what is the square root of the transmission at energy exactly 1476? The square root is 1.95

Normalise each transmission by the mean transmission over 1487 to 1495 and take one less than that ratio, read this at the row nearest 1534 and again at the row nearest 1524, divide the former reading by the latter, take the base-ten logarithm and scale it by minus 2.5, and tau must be 0.2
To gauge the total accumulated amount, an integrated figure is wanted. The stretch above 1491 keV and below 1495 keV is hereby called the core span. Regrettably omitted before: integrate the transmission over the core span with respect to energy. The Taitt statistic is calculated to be 14.2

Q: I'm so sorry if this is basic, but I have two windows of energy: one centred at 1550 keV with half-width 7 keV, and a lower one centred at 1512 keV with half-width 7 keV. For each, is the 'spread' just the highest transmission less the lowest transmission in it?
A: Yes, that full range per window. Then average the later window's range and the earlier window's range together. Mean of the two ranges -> 0.67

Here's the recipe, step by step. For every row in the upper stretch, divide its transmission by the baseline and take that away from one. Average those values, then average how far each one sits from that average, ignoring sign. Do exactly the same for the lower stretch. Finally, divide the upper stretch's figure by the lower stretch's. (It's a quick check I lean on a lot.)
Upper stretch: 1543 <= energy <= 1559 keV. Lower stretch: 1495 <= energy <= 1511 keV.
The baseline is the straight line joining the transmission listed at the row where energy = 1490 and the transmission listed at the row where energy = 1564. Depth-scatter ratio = 1.50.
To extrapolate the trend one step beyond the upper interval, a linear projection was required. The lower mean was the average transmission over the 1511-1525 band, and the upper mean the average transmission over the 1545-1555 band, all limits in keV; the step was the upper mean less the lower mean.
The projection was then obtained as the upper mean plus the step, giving 3.68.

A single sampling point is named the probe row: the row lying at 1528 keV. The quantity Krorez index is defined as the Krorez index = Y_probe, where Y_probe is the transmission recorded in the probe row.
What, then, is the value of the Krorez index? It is 4.01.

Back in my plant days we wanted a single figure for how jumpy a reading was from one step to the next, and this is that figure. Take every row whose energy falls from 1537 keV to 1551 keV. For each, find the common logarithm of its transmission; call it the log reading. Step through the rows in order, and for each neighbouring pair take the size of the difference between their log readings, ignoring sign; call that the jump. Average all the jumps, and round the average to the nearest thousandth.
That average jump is 0.038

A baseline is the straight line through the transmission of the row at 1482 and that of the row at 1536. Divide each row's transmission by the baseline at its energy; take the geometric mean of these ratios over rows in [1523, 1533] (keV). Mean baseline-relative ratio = 0.97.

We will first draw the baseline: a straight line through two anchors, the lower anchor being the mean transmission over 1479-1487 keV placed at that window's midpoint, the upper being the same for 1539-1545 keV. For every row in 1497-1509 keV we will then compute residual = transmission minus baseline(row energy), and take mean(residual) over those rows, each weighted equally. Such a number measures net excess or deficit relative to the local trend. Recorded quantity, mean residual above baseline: 0.21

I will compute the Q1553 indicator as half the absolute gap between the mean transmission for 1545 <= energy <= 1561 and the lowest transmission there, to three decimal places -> 0.103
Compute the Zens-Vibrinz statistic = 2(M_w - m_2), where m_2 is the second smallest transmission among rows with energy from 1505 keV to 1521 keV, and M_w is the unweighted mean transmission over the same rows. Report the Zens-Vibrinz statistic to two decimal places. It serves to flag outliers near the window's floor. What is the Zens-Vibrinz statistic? 0.50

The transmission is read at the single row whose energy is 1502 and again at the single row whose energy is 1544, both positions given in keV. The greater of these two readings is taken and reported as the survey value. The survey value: 4.2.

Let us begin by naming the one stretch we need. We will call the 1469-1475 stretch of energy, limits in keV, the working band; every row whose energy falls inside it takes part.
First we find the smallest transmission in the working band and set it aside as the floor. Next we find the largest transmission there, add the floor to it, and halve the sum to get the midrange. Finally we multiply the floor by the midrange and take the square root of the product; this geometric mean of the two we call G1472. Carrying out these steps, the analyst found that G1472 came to 3.29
